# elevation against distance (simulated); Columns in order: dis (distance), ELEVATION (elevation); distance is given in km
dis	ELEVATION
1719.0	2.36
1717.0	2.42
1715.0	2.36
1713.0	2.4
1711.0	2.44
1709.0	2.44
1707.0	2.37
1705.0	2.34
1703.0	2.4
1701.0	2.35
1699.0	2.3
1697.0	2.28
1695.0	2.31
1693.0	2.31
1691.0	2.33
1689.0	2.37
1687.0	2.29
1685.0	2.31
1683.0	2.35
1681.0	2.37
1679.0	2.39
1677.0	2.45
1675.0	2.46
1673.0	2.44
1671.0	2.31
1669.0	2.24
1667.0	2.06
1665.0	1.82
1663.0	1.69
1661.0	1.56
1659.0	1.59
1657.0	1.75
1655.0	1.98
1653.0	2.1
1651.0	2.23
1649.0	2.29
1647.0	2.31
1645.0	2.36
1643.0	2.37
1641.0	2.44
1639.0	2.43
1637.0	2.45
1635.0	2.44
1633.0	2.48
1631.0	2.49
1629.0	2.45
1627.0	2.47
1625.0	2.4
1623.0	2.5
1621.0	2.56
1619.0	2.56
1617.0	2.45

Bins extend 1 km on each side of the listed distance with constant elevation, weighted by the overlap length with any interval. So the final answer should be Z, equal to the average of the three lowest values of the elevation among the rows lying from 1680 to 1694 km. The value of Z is 2.30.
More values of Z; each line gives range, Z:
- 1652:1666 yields 1.61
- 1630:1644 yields 2.41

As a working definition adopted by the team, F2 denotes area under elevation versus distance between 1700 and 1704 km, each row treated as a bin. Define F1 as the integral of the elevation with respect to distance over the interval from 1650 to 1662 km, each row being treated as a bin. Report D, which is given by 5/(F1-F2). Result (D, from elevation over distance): 0.39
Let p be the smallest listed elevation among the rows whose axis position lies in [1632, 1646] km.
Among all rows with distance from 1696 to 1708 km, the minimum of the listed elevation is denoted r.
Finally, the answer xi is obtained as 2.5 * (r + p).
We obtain 11.6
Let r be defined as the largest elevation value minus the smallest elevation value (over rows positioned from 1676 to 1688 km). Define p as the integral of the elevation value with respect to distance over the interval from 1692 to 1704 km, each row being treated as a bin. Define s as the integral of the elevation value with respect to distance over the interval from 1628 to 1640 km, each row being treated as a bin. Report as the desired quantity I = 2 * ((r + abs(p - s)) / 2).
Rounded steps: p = 28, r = 0.16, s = 29.5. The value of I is 1.7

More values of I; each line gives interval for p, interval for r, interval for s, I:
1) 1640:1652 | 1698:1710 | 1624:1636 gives 1.6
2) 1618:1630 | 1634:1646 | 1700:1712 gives 1.3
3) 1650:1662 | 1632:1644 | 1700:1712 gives 6.4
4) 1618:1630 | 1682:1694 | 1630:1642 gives 0.5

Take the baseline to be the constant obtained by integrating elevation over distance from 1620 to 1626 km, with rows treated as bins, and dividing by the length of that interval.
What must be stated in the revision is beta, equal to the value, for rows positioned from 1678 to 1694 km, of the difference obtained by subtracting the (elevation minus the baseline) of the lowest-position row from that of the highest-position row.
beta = -0.08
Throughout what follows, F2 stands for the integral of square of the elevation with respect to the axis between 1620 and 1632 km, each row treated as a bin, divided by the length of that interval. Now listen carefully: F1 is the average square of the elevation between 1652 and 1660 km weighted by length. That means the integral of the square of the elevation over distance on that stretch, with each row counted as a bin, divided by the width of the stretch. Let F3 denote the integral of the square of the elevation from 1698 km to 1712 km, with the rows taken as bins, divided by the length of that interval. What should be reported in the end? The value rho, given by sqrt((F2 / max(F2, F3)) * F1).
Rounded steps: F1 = 3.5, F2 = 6.1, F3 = 5.65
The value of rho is 1.87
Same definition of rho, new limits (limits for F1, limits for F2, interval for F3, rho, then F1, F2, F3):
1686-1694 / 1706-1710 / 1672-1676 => 2.28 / 5.4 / 5.8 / 6.00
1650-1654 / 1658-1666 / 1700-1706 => 1.53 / 4.7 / 2.8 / 5.59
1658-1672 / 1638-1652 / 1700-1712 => 1.88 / 3.7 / 5.5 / 5.71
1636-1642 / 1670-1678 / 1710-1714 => 2.44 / 6.0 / 5.8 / 5.86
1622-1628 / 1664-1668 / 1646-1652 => 2.10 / 6.0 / 3.8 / 5.18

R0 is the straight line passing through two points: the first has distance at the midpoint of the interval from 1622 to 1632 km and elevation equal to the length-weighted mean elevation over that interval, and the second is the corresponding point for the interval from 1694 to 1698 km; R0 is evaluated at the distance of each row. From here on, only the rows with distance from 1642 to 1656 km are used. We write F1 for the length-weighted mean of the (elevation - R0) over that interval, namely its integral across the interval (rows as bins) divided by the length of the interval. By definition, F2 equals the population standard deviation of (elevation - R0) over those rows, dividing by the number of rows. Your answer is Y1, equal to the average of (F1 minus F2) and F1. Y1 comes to -0.24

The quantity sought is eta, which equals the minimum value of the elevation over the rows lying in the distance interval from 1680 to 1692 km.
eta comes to 2.29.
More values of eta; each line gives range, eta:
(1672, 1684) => 2.35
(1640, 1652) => 2.23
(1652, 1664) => 1.56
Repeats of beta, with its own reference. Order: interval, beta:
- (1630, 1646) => -0.13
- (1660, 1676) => 0.90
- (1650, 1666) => -0.41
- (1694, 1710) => 0.13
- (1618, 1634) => -0.08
